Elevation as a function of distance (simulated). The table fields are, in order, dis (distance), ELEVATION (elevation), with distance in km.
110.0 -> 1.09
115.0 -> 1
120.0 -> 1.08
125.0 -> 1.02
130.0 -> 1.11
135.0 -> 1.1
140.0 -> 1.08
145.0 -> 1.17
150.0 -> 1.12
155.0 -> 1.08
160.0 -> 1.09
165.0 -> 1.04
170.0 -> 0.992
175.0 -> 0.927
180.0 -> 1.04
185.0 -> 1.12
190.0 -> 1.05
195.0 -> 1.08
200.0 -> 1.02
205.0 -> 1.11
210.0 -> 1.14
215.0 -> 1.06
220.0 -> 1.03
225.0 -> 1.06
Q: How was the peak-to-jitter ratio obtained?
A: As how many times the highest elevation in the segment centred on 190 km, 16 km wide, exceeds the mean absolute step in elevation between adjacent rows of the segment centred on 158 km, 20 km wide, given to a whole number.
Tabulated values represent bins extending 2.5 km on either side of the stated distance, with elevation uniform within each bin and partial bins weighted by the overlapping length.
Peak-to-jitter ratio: 34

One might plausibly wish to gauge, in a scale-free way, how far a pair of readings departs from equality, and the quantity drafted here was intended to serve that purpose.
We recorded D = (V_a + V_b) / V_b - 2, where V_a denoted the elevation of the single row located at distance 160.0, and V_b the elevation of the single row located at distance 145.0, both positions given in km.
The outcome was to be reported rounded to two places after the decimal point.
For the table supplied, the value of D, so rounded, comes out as -0.07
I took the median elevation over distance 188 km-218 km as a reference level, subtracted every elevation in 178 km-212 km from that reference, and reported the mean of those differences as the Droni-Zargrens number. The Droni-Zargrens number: -0.010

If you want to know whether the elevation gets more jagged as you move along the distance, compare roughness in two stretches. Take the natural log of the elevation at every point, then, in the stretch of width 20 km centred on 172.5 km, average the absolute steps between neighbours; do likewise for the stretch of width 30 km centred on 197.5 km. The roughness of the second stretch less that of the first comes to -0.024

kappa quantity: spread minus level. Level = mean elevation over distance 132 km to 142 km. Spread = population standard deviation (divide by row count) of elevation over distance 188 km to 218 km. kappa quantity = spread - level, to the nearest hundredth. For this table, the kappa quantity -1.05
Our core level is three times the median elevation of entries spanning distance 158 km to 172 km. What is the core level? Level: 3.12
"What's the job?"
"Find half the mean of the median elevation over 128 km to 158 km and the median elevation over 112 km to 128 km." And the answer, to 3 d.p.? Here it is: 0.531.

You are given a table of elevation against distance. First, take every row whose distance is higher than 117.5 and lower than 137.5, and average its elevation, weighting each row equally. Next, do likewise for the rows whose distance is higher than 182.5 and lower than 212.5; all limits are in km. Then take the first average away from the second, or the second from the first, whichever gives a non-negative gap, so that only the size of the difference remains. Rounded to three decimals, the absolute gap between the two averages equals 0.009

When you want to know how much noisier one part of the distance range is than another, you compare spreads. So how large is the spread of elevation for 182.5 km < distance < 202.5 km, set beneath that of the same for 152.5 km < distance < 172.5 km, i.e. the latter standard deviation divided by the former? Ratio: 1.04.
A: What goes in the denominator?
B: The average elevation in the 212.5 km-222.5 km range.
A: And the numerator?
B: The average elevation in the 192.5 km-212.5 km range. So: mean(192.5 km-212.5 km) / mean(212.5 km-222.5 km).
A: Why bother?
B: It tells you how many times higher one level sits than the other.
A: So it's 1.04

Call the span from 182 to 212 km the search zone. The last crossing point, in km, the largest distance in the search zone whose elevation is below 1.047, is 200.0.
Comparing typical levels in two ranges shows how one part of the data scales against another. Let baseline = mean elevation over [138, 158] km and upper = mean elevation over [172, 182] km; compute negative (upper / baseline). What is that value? -0.88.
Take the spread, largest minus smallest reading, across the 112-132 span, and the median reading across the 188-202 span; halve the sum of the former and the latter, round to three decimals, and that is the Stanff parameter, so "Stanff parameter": 0.580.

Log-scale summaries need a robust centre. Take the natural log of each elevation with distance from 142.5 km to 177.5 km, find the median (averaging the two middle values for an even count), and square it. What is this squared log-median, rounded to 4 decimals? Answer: 0.0059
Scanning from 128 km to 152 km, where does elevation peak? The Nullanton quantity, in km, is 145.0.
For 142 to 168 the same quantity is 145.0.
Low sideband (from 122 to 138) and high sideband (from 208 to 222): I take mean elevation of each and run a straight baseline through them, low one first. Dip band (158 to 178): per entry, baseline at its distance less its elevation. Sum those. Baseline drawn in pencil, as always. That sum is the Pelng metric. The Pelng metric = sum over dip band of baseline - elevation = 0.26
